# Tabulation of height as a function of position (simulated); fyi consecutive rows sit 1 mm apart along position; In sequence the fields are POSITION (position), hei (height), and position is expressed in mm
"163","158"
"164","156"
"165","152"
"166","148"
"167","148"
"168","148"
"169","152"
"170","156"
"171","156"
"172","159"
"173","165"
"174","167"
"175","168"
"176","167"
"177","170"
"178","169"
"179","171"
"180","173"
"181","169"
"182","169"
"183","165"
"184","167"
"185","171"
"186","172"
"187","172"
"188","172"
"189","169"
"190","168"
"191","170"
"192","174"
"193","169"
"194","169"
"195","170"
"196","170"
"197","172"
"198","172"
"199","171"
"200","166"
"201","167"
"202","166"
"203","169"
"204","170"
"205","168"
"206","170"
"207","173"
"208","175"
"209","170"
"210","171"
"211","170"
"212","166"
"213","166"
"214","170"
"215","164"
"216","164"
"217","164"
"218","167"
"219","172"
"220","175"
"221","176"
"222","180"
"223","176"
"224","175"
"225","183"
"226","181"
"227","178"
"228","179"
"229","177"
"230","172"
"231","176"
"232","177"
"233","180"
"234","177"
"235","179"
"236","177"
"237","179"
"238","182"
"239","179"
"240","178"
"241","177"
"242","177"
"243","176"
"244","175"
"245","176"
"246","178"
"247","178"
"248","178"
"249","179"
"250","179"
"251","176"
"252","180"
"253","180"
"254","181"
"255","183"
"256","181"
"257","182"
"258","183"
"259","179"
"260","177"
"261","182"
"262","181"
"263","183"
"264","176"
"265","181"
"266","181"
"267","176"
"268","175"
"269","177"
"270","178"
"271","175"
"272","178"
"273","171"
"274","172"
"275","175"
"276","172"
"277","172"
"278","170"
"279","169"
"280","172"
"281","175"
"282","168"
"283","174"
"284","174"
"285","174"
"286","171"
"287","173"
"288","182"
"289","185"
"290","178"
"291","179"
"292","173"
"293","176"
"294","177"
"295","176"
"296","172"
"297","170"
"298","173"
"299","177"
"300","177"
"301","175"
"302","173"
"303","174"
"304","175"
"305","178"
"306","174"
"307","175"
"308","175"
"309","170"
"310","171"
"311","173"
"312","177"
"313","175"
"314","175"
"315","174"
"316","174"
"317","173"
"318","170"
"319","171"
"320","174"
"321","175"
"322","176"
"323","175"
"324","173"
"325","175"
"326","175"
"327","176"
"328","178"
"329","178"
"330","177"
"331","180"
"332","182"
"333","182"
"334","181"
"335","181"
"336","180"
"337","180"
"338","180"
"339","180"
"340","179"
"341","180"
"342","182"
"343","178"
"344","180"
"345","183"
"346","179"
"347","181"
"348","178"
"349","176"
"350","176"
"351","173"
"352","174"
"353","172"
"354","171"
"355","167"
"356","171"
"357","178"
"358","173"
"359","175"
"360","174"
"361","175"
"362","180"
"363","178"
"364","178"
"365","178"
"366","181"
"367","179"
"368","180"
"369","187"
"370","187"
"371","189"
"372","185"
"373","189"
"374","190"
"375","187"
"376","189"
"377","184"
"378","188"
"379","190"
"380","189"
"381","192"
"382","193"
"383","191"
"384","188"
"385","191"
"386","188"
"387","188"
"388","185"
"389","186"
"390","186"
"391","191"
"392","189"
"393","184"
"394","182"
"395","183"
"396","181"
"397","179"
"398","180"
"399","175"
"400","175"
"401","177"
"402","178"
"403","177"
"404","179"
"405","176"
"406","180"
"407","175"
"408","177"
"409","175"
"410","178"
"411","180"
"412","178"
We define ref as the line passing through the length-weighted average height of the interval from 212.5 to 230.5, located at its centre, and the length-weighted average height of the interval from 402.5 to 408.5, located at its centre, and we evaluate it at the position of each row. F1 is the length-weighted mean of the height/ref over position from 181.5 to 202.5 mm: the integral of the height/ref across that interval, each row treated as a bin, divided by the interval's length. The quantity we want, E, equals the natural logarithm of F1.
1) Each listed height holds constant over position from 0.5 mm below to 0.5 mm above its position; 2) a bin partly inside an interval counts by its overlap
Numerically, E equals -0.02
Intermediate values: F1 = 0.98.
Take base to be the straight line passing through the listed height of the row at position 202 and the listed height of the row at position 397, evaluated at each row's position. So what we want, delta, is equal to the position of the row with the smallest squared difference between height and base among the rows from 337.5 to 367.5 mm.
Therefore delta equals 350 mm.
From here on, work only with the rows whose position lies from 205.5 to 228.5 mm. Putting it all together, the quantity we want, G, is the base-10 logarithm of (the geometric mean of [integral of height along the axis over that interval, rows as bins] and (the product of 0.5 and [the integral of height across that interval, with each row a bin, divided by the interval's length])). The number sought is 2.77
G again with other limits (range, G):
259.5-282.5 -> 2.77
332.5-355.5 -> 2.78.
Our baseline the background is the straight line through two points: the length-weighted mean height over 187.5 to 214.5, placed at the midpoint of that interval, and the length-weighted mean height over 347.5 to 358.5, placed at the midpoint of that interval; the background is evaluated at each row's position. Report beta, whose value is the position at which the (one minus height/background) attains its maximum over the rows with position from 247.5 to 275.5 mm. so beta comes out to 273 mm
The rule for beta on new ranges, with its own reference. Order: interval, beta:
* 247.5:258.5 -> 251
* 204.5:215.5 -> 215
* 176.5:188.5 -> 183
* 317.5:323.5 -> 318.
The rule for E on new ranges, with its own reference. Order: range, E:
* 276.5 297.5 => 0.00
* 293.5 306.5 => 0.00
